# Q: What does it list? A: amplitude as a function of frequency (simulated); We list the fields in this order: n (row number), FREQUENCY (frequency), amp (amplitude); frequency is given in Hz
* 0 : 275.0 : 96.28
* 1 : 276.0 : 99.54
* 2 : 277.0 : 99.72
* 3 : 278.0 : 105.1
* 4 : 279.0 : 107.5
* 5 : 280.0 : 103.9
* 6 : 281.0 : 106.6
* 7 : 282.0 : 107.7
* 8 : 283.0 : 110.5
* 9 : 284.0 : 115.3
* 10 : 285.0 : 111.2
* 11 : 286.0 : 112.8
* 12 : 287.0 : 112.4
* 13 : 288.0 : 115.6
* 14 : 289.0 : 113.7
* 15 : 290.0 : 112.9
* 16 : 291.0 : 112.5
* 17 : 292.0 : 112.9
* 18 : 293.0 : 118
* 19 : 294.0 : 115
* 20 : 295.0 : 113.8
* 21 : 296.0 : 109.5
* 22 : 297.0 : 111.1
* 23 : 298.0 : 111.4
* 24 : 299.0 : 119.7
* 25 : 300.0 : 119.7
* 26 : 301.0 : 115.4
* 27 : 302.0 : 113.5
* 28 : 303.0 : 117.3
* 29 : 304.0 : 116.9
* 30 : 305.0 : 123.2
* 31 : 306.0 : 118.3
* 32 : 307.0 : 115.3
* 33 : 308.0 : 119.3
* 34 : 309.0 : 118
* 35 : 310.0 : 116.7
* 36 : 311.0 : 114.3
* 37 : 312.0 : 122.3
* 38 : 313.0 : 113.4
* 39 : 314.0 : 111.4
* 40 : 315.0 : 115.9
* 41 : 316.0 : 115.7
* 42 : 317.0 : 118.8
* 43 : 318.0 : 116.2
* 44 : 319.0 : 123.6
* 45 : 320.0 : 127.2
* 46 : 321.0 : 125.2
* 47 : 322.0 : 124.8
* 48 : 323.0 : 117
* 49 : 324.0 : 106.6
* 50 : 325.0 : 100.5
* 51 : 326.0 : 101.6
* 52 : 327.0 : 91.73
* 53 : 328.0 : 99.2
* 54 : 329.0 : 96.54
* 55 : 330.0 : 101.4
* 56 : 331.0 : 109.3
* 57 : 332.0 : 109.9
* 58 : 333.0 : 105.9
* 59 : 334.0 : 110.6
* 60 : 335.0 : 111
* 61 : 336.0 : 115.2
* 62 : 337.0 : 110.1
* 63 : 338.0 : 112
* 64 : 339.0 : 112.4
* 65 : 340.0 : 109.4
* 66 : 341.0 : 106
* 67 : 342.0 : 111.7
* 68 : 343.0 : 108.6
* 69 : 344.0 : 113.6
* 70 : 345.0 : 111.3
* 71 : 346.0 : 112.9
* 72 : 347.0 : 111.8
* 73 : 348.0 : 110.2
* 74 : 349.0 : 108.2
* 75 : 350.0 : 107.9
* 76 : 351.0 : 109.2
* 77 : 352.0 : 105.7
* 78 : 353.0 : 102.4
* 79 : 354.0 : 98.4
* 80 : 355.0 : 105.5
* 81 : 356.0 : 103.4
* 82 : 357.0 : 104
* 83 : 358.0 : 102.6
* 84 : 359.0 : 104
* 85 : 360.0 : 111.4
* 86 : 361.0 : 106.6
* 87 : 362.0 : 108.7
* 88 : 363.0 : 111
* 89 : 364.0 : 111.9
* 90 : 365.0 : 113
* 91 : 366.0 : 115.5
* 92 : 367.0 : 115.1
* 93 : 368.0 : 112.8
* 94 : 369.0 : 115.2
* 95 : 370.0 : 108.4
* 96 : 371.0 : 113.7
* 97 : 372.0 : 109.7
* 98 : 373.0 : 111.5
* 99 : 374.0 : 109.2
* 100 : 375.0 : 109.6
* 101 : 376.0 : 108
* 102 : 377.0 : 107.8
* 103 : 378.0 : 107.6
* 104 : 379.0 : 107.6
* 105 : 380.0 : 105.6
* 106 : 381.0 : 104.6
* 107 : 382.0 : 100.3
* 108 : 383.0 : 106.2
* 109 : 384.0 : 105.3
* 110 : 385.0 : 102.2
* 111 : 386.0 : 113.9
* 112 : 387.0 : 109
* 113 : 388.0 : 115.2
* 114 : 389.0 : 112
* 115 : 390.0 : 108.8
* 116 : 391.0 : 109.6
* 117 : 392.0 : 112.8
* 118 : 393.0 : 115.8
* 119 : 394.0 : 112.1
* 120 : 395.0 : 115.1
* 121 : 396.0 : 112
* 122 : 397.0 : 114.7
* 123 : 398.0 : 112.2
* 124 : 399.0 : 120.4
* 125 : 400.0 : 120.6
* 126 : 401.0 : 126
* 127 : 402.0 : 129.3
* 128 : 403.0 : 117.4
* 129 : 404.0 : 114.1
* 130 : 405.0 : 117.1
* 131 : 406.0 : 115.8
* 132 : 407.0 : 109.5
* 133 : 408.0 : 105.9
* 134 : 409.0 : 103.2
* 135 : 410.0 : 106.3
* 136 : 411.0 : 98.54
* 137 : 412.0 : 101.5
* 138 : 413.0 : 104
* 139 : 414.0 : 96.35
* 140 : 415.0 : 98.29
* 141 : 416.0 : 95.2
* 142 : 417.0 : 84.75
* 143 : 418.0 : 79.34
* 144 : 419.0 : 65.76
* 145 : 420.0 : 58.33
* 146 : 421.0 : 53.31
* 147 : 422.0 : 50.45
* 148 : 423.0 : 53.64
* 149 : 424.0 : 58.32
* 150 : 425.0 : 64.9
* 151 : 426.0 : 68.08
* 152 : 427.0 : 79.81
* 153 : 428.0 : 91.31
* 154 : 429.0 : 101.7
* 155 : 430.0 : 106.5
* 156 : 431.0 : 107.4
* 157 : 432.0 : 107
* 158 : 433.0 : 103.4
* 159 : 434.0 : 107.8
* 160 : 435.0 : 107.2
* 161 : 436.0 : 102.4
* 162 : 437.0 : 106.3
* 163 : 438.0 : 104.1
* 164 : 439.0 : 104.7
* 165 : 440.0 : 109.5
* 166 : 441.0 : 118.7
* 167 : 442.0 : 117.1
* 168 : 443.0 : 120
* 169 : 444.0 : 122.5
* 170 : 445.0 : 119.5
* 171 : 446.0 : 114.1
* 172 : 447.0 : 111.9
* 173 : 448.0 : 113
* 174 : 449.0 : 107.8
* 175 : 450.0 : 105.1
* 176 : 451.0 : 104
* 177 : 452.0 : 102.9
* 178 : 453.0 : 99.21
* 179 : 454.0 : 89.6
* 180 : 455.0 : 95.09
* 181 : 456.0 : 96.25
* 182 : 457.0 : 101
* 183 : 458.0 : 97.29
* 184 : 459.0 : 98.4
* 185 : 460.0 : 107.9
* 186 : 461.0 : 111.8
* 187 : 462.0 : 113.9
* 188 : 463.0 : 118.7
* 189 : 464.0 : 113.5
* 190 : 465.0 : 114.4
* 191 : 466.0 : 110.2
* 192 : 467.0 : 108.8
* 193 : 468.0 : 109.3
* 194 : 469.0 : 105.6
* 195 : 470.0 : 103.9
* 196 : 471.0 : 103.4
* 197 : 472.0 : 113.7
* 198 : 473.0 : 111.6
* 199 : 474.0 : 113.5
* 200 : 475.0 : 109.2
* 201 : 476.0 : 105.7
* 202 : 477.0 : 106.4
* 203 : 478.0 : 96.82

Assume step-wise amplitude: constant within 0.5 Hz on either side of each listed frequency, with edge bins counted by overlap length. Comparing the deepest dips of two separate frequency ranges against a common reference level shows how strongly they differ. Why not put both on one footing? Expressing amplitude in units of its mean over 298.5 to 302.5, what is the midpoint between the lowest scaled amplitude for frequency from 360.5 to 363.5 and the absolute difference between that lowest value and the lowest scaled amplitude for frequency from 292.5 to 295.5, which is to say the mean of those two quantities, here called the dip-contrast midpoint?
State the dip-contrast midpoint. 0.486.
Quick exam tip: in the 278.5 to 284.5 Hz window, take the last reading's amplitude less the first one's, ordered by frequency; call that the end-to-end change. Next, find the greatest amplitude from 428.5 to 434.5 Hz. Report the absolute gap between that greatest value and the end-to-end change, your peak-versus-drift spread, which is 100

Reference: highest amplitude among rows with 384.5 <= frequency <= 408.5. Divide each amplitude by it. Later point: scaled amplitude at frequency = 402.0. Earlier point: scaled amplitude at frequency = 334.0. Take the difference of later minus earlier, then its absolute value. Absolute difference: 0.14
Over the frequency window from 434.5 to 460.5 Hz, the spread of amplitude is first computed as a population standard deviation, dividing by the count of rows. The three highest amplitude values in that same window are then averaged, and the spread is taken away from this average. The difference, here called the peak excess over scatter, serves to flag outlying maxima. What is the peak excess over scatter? 112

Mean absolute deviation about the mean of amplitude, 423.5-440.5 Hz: 14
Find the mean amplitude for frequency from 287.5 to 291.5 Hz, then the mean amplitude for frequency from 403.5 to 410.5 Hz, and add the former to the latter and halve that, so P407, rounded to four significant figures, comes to 112.0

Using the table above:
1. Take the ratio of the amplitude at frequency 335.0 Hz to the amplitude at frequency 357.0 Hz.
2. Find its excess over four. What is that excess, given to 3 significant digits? -2.93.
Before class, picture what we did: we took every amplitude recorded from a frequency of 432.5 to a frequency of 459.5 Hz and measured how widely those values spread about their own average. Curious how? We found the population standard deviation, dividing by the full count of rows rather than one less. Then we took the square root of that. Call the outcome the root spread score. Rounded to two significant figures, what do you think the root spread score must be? 2.9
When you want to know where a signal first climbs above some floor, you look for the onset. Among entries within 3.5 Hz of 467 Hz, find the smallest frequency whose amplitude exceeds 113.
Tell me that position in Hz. 464.0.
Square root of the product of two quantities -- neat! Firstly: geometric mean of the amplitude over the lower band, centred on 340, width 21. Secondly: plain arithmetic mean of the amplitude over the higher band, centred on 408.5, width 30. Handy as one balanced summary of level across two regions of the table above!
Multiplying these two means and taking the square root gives 105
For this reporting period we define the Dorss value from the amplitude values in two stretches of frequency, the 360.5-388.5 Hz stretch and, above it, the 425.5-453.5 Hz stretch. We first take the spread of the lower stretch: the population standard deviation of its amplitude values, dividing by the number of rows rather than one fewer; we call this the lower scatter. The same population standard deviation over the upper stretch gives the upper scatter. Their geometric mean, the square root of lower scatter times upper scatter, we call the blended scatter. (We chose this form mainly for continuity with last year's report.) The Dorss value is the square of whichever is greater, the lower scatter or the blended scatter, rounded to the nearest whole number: 44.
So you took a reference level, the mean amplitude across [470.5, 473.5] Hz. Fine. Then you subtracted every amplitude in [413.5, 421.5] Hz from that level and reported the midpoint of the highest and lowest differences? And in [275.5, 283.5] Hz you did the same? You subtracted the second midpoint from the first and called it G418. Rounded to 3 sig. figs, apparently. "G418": 29.2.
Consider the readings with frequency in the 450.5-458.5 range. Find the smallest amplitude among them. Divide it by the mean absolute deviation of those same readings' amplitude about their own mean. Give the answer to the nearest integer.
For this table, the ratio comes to 25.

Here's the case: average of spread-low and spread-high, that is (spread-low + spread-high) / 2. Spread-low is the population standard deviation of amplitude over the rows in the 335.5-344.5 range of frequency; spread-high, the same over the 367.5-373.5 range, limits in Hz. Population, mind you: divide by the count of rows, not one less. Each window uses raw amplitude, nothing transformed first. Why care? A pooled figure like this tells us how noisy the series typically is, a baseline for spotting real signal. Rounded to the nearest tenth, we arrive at 2.5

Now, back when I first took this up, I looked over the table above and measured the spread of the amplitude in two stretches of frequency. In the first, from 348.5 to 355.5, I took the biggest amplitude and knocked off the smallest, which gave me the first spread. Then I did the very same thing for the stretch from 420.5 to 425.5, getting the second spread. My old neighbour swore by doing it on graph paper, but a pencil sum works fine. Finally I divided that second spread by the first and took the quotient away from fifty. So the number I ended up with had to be 48.7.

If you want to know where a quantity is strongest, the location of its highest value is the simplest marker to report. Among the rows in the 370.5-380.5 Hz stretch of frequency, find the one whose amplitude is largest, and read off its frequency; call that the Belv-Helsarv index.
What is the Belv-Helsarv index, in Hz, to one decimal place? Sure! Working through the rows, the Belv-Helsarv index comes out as 371.0 Hz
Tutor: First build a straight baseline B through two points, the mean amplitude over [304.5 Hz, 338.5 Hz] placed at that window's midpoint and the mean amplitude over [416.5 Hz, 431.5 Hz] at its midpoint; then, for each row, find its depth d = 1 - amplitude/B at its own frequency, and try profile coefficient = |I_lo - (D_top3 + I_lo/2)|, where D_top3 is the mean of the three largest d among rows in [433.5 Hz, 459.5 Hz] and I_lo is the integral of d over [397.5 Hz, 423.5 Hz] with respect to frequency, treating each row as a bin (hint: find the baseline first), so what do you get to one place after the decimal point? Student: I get 2.3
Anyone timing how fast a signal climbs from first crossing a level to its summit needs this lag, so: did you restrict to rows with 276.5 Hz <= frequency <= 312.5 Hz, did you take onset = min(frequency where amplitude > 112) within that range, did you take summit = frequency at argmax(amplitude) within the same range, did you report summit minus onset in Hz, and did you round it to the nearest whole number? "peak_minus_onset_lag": 21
